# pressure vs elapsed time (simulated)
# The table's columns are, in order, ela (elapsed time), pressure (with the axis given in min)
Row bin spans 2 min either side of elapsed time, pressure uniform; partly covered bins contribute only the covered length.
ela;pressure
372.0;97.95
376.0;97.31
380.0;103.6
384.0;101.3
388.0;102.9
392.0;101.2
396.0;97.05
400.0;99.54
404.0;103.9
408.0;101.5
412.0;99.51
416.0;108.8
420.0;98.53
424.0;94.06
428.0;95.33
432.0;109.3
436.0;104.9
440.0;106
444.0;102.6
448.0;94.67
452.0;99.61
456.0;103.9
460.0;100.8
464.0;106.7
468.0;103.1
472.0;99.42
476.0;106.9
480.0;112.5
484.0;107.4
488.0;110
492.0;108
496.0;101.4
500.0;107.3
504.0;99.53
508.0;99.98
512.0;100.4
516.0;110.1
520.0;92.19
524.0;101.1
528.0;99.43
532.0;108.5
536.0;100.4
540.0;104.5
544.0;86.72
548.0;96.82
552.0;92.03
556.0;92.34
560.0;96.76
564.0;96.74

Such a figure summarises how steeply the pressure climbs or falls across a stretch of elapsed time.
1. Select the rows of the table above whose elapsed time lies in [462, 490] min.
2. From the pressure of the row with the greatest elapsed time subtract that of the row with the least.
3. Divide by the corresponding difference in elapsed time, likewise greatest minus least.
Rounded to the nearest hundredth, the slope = 0.14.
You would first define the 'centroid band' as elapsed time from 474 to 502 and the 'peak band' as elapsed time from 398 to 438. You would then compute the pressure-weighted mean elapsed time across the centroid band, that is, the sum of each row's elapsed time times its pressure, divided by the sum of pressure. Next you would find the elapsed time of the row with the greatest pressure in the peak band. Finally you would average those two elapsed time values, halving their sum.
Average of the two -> 459.9 min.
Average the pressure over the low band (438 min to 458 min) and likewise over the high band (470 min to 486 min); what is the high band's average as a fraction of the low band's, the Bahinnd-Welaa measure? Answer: 1.05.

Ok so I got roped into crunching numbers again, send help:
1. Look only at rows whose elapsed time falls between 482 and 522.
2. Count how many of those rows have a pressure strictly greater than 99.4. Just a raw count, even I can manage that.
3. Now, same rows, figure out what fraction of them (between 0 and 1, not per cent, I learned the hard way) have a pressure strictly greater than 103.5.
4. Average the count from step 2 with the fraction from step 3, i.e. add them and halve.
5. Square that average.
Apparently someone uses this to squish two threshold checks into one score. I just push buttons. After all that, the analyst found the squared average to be 22.6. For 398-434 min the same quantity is 10.0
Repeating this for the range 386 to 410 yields 6.7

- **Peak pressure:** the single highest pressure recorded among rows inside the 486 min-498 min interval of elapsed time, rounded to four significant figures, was 110.0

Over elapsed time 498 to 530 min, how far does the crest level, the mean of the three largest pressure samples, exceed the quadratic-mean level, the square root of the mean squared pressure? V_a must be 4.8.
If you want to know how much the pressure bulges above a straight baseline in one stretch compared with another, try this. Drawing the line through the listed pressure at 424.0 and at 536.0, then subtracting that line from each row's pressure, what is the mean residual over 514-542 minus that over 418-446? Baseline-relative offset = -5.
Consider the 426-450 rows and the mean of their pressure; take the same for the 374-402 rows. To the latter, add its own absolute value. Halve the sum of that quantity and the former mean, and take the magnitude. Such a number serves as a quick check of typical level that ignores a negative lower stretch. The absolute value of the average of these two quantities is 151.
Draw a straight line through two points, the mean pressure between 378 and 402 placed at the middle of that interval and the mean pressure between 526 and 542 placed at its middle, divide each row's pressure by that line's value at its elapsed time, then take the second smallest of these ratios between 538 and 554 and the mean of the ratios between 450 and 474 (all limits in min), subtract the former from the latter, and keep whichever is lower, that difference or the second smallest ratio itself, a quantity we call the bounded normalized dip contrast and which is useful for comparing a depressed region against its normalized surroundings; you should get 0.11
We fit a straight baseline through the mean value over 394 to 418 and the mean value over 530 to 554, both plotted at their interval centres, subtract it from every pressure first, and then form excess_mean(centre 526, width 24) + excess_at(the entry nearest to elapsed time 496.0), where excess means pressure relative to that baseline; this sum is 5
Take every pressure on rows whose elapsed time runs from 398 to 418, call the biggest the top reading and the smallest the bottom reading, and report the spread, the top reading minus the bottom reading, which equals 9.3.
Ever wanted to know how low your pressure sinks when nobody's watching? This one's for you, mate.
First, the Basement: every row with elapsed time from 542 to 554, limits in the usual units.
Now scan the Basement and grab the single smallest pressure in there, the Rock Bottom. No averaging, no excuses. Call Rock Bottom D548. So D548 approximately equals 86.72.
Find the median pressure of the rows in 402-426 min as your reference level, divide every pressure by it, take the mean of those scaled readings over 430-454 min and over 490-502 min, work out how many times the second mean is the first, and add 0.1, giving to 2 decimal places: 1.13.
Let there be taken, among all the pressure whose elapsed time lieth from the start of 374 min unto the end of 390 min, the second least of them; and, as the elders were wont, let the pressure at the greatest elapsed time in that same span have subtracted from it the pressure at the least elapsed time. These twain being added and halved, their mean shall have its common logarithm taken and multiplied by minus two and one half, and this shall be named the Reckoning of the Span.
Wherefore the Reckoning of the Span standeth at -4.32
